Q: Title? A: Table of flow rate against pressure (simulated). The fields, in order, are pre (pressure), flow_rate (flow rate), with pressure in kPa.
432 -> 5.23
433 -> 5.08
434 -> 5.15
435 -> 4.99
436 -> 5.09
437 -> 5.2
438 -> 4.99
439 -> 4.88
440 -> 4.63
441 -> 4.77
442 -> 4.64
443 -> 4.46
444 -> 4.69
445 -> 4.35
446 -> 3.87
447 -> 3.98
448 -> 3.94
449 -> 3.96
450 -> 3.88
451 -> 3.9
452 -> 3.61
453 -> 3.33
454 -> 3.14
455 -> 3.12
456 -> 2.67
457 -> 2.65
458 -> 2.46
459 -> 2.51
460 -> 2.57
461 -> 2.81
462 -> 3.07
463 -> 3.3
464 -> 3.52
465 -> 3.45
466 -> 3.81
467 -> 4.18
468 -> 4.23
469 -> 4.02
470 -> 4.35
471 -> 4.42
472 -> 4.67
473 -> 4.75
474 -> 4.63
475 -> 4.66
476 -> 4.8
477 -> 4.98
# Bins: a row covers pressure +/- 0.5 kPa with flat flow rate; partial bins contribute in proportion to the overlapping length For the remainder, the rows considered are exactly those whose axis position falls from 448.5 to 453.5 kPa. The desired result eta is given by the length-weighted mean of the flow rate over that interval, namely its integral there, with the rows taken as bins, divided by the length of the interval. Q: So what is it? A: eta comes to 3.74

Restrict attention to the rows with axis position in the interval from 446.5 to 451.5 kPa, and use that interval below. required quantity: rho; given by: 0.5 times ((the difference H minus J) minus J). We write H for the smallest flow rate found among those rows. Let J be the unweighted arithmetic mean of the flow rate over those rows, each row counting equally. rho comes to -2.0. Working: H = 3.88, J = 3.9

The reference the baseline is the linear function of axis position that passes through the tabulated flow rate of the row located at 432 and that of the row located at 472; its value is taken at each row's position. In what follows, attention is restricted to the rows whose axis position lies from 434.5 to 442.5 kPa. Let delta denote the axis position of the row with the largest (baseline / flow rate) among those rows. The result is 440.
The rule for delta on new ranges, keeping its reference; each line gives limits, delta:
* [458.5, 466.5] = 459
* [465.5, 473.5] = 466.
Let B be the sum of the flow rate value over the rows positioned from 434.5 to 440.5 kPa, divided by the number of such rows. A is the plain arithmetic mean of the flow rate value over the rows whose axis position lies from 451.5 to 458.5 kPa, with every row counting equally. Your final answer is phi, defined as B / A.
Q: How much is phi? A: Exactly 1.66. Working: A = 3.0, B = 5.0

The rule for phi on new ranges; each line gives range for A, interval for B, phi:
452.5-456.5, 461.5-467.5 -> 1.16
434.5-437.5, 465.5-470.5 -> 0.81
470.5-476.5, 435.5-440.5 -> 1.07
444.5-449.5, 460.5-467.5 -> 0.86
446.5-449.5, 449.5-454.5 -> 0.90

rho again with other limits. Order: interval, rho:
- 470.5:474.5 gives -2.4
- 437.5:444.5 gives -2.5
